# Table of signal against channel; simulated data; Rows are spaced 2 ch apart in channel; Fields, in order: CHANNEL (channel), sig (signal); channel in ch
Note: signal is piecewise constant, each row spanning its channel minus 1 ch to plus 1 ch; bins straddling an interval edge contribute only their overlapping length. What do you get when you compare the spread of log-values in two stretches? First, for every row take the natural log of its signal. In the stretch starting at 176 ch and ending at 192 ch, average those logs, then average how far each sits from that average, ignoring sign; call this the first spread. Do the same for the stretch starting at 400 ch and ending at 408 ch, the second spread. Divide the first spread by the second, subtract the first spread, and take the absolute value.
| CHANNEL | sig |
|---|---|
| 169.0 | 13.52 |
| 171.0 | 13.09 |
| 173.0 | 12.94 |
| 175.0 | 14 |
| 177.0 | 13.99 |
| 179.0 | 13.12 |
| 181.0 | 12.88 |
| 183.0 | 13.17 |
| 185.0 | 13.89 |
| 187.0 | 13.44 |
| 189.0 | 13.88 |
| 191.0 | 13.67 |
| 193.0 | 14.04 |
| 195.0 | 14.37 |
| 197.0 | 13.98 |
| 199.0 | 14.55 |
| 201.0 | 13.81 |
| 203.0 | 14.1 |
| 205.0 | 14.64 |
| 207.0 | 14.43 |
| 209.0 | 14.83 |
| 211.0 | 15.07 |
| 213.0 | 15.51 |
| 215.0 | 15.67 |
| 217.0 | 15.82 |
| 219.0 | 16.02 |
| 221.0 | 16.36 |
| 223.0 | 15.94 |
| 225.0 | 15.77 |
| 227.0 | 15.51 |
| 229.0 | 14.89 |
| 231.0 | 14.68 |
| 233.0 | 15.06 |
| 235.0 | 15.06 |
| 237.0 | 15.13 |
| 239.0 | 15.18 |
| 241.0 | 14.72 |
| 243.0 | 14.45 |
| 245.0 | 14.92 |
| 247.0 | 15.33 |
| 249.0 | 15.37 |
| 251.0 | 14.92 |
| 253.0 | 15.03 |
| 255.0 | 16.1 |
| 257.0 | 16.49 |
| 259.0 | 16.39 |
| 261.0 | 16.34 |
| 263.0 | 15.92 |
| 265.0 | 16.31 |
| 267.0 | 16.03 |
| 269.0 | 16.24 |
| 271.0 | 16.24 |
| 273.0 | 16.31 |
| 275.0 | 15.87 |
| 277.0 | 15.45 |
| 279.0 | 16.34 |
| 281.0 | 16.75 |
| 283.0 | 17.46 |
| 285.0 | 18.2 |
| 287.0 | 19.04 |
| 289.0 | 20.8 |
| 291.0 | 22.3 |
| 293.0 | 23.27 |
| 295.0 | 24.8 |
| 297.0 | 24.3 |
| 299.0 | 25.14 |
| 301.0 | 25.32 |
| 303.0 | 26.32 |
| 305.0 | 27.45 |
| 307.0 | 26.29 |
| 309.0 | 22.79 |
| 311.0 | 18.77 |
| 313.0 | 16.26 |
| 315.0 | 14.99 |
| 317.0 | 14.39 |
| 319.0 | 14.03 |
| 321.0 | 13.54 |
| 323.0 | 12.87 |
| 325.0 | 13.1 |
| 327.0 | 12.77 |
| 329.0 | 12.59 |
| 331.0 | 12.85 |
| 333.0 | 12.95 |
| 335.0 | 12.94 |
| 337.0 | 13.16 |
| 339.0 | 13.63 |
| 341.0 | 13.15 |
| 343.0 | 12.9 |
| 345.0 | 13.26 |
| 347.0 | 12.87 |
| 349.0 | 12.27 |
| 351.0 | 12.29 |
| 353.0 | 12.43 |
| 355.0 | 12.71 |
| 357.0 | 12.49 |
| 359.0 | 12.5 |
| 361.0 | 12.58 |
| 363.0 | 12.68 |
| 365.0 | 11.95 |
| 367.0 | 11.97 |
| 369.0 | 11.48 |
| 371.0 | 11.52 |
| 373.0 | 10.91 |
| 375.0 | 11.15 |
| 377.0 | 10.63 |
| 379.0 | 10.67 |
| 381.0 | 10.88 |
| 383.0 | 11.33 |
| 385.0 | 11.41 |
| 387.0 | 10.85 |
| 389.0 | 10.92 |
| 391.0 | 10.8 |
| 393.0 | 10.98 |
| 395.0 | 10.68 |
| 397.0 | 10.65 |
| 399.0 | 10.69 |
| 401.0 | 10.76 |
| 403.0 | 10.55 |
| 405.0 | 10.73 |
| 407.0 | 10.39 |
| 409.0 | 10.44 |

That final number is 2.0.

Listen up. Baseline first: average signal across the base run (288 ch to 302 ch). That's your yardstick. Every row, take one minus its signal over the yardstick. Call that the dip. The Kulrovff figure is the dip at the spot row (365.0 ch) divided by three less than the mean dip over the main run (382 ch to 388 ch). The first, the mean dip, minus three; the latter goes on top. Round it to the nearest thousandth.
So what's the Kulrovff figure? -0.201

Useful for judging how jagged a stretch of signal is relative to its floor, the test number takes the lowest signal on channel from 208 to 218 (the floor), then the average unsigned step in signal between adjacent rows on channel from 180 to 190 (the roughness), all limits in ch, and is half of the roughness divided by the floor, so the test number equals 0.016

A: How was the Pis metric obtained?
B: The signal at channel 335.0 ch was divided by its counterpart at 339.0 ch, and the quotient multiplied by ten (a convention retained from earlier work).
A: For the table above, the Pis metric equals 9.5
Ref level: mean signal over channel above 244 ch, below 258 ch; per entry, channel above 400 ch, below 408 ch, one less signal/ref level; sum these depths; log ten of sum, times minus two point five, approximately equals -0.25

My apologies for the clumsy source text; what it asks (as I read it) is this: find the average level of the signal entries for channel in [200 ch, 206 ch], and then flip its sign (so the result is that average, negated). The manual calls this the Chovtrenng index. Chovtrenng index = -14.2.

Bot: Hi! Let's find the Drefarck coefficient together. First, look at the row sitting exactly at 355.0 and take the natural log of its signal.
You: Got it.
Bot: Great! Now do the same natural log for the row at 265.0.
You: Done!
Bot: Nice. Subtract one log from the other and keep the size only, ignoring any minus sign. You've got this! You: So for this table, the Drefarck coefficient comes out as 0.25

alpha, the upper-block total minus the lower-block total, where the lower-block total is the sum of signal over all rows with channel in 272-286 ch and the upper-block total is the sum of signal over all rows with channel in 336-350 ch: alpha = -25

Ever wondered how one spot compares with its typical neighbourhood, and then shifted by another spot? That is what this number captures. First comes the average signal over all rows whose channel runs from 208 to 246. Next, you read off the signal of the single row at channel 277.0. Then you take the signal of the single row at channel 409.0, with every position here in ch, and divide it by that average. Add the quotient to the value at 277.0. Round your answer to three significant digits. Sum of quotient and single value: 16.1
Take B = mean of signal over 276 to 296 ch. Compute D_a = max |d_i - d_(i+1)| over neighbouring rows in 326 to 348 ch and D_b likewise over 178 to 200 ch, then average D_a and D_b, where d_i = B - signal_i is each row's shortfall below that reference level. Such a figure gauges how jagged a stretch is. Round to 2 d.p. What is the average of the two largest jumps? 0.60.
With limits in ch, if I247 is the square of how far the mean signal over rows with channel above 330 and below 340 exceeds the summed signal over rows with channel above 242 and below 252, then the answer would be 3830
